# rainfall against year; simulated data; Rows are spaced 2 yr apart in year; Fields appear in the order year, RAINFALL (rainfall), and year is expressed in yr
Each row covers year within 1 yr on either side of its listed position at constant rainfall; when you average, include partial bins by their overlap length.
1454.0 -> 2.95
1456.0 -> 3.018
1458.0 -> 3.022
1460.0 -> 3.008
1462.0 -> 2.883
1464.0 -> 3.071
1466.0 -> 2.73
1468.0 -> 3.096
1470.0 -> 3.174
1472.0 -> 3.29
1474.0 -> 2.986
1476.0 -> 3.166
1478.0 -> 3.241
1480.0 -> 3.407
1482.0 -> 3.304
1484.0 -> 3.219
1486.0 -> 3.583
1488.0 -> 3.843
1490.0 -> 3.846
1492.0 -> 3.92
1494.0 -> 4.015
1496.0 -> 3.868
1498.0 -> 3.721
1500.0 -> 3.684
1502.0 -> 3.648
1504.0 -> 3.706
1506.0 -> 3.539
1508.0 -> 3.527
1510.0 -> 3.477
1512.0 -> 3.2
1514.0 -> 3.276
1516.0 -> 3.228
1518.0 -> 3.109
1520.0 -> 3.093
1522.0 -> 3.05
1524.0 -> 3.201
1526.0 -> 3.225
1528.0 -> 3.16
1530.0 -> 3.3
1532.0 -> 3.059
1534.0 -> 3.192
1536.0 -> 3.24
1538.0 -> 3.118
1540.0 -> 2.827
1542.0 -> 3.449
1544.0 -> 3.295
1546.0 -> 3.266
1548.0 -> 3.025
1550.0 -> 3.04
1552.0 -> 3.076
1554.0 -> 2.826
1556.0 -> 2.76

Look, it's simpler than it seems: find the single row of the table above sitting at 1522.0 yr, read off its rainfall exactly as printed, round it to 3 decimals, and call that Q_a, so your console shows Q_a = 3.050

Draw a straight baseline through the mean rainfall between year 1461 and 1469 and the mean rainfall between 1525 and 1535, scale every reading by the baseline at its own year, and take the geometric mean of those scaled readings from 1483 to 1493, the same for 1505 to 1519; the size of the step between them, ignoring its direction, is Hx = 0.144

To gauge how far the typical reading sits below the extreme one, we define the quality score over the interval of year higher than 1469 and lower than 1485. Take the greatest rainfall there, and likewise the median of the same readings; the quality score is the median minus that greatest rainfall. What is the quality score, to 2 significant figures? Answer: -0.18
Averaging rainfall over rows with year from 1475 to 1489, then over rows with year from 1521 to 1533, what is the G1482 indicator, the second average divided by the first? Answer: 0.93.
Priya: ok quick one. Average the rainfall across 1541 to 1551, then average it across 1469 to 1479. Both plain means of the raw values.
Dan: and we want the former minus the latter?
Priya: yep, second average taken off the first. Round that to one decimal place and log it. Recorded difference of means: 0.0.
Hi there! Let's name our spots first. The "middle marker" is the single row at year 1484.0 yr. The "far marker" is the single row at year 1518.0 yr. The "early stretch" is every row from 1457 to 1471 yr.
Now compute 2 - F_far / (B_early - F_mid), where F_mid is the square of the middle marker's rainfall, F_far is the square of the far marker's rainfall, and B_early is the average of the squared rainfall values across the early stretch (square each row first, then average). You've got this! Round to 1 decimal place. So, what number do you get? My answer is 9.1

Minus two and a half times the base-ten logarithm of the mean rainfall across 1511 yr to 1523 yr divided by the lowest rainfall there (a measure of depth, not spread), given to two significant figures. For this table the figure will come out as -0.038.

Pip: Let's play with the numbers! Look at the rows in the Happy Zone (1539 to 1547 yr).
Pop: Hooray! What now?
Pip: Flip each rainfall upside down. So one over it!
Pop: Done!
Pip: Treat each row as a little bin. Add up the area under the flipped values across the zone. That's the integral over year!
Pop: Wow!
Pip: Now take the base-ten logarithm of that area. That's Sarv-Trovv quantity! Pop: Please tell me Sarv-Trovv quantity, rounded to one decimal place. 0.4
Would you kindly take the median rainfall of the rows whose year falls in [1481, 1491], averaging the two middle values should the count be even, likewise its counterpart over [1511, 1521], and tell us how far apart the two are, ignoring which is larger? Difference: 0.38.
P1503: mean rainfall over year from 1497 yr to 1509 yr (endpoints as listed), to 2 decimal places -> 3.64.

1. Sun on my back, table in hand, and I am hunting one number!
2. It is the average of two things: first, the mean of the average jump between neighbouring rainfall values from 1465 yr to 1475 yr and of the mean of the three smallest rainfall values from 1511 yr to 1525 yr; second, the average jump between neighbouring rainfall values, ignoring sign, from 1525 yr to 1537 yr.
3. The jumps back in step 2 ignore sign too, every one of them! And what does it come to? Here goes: 0.89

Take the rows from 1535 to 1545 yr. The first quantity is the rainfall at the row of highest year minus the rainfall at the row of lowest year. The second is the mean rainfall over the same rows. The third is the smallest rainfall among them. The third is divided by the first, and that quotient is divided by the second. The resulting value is 16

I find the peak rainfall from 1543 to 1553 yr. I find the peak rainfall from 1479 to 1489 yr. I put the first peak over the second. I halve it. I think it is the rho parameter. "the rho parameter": 0.43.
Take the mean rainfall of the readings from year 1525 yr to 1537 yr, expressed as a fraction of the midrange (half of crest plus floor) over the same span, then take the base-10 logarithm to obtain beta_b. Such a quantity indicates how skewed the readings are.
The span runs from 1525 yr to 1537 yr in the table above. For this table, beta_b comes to 0.0022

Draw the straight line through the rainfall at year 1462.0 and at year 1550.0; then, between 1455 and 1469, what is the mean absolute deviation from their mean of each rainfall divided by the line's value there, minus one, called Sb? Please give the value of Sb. 0.034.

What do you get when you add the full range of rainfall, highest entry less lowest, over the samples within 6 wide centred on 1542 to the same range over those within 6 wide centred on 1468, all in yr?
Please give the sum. 1.1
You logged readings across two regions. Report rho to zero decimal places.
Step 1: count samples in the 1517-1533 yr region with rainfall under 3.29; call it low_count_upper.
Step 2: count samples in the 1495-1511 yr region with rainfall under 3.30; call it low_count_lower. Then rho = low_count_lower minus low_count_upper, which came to -7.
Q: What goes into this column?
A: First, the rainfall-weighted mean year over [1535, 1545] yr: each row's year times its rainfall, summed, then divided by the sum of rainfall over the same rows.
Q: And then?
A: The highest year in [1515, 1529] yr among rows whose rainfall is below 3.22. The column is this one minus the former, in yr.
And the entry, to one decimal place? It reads -12.1 yr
